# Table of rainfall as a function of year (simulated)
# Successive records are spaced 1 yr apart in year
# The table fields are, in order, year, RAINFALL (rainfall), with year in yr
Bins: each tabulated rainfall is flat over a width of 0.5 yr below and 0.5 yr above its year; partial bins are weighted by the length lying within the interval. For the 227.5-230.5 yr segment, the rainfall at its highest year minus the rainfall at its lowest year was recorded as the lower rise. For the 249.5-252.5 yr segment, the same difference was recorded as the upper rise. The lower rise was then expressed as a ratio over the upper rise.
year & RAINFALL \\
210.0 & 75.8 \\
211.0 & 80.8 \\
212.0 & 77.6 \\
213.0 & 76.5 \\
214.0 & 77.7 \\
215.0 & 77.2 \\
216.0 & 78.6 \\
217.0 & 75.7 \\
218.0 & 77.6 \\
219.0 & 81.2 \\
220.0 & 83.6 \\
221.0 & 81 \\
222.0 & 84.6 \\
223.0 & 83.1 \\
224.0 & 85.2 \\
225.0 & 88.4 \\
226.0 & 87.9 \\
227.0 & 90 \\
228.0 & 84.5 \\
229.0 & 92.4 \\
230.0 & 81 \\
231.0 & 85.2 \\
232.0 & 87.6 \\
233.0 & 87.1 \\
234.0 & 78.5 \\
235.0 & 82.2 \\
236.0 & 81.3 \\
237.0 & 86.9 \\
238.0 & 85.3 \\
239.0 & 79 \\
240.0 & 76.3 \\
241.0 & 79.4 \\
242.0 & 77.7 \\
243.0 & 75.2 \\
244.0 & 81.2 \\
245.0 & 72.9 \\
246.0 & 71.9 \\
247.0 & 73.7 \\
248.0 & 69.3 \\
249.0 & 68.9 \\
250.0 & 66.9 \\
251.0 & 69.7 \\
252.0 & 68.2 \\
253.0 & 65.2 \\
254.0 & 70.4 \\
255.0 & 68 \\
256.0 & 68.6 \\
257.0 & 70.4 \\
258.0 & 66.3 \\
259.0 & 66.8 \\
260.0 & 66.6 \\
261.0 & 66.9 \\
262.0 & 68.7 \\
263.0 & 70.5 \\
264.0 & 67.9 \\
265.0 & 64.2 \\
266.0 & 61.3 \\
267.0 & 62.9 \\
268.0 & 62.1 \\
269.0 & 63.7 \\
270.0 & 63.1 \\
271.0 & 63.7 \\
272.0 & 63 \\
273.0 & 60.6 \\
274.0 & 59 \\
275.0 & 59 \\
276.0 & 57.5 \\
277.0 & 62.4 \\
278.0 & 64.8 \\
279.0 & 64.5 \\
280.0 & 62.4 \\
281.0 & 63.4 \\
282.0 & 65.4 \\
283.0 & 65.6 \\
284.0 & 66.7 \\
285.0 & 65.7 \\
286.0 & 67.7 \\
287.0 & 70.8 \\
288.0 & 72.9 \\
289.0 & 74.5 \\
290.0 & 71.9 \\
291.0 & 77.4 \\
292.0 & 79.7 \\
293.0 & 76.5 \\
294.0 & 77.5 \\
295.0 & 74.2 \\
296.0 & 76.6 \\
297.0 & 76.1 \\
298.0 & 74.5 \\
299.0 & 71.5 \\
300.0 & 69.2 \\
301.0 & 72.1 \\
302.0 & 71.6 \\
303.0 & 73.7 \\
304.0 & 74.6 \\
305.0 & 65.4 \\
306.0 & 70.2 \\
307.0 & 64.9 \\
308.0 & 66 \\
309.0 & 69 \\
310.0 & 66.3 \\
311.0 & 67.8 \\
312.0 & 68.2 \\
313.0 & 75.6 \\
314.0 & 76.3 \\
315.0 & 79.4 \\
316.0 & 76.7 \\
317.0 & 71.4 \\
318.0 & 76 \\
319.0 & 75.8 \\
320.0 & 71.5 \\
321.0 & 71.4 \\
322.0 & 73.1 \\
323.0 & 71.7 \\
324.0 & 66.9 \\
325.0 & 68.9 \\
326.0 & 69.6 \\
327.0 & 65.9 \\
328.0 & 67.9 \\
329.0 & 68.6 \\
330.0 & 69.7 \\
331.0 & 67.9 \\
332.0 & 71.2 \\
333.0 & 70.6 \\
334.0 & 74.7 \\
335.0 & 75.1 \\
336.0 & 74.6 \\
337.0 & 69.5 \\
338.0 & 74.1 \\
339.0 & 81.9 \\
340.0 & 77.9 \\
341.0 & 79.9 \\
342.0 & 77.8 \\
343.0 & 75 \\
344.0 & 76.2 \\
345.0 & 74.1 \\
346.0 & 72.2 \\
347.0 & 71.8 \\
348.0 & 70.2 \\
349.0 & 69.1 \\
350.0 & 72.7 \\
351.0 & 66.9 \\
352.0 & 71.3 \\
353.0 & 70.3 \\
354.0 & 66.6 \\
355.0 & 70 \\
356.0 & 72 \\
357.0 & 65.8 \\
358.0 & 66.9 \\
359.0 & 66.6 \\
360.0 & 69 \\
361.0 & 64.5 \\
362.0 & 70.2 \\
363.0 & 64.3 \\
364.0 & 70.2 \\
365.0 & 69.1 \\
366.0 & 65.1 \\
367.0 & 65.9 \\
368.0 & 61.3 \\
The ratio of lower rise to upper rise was -2.7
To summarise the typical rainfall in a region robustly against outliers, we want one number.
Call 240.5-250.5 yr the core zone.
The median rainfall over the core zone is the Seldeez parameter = 73.3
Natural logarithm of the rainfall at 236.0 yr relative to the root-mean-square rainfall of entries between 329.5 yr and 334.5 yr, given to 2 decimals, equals 0.14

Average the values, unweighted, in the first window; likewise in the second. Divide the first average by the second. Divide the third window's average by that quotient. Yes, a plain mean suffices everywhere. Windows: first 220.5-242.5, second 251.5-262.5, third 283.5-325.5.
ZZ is 58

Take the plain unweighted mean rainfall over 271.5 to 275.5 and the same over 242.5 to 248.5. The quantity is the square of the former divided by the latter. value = 49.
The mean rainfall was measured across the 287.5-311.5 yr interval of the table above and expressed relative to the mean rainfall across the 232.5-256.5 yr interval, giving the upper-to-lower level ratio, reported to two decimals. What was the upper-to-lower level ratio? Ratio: 0.96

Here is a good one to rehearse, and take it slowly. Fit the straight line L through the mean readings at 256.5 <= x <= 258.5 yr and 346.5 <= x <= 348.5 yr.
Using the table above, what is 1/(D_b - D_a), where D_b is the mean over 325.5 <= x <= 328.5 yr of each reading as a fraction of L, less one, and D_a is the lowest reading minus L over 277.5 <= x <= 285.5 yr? 0.2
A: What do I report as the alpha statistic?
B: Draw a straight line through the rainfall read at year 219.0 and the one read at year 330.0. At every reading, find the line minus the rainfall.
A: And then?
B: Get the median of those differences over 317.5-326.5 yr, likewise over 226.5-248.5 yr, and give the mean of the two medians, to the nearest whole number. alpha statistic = -1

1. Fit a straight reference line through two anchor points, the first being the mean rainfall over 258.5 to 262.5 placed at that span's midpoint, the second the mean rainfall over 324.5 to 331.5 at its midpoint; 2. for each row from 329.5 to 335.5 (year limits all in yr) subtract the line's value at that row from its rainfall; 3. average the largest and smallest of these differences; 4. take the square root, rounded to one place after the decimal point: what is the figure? 1.7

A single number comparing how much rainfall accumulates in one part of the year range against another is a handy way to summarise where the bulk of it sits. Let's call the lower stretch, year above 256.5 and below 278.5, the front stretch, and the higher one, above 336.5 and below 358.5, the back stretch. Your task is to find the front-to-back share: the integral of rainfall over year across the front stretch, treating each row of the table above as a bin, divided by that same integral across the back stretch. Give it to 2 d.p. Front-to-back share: 0.89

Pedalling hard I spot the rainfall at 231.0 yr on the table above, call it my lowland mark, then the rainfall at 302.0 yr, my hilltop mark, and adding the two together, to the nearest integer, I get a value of 157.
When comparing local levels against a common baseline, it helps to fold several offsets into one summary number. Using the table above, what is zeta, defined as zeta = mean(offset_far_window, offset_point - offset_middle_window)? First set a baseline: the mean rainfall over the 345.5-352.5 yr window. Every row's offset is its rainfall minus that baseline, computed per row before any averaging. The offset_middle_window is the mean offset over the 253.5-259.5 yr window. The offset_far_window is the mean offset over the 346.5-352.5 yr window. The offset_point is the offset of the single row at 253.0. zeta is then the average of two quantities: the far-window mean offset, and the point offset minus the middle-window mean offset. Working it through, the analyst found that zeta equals -2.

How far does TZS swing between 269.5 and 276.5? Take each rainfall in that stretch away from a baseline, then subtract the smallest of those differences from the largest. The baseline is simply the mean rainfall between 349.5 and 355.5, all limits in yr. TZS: 6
